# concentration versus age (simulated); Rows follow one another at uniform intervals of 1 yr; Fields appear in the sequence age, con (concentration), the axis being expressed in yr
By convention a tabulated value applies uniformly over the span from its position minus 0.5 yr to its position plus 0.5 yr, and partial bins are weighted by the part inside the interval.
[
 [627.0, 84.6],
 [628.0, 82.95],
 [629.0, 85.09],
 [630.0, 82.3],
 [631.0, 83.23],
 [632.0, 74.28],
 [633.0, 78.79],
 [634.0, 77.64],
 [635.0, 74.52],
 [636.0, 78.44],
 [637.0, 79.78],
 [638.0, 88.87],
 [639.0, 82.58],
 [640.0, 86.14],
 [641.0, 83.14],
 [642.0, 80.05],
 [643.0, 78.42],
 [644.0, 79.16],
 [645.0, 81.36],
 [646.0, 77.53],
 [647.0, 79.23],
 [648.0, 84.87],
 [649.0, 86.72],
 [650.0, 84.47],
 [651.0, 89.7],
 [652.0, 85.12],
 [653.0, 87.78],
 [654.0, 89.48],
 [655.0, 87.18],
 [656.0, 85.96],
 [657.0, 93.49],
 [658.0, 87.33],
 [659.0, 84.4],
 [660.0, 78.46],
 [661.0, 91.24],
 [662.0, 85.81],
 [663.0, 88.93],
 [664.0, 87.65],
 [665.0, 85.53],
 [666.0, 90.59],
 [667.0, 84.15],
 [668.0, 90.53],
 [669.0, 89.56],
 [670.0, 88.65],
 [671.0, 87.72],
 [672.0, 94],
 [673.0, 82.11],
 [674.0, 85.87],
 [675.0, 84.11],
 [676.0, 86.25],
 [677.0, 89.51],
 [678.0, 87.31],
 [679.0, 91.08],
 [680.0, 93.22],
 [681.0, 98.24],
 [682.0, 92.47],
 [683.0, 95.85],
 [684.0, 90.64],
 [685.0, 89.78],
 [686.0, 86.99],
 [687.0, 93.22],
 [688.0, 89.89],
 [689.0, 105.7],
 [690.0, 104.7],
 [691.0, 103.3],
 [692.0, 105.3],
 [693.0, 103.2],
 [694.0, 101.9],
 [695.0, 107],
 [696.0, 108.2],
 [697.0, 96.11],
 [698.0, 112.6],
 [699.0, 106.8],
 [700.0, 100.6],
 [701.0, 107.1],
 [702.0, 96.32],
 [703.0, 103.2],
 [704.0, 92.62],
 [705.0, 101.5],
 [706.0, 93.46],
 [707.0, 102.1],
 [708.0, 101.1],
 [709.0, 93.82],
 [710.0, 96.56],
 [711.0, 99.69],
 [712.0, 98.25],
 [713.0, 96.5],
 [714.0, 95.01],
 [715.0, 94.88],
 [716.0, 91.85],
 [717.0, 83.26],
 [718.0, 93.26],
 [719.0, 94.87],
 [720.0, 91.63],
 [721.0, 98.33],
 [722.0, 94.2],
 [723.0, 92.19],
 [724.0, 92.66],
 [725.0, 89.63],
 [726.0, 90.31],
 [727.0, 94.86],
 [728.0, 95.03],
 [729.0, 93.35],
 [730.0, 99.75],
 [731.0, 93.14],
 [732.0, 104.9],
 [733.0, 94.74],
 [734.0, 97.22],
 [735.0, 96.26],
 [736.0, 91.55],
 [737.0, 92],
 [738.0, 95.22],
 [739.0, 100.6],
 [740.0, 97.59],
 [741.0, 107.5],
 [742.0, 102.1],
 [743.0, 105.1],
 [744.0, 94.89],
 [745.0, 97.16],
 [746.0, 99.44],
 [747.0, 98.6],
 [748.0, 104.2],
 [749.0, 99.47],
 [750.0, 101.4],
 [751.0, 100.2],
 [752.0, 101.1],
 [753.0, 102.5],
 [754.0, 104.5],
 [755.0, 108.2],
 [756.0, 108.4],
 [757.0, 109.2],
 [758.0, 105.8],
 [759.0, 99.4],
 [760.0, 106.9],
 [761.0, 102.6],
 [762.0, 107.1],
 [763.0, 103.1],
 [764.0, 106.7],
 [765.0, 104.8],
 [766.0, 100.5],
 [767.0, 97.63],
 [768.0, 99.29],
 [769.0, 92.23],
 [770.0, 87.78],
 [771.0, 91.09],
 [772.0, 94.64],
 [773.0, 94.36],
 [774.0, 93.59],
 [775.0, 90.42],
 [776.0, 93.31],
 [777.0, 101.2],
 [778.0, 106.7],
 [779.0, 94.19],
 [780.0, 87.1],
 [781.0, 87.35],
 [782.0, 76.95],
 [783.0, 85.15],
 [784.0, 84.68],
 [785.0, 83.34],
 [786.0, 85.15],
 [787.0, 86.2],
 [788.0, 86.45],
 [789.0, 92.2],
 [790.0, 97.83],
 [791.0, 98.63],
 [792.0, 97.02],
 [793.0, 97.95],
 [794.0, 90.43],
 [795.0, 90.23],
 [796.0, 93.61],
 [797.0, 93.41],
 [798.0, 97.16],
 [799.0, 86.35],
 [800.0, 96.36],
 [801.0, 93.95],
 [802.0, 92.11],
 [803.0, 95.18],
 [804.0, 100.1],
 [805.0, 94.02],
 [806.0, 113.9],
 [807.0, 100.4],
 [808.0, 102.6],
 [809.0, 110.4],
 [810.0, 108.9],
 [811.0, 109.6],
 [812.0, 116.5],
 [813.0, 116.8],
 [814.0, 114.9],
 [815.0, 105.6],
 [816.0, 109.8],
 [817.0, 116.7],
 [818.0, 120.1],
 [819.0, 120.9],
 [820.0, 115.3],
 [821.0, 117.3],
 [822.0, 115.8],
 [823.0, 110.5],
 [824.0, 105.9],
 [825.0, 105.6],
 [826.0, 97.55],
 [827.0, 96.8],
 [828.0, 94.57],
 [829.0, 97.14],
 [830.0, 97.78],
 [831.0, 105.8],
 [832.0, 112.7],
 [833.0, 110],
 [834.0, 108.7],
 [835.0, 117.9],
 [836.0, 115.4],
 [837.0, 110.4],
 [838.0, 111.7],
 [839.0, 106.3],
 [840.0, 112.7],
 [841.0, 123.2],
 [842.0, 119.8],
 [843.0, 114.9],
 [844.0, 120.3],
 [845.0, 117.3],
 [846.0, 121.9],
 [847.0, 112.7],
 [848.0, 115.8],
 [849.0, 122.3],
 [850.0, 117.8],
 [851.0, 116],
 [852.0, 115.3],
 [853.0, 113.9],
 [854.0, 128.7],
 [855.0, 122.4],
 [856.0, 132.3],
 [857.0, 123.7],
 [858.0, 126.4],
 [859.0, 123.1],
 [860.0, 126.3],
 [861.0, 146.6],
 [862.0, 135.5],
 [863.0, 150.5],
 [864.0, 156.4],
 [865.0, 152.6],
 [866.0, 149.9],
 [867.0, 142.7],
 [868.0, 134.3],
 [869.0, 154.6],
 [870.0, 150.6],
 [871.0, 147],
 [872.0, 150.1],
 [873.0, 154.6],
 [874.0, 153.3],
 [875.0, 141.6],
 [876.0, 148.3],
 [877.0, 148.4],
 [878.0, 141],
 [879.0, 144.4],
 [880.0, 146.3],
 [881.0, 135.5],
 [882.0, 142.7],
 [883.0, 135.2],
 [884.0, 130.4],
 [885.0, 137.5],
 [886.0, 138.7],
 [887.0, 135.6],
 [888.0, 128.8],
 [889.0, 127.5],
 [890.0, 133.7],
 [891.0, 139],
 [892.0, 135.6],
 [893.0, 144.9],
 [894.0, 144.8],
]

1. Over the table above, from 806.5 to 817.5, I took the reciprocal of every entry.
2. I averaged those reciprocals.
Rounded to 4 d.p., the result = 0.0091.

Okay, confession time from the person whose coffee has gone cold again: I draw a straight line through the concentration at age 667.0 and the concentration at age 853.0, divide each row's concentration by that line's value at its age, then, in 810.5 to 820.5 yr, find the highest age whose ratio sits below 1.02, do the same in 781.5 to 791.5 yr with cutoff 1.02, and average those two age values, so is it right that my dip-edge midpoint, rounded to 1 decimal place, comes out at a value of 803.5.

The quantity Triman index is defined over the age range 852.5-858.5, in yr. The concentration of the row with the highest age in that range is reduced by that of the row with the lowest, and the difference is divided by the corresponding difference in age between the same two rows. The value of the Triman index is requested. 2.5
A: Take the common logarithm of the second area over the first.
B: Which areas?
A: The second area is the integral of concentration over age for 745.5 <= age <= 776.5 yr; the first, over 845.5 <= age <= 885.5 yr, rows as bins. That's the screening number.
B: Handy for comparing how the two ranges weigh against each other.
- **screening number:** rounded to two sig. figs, -0.24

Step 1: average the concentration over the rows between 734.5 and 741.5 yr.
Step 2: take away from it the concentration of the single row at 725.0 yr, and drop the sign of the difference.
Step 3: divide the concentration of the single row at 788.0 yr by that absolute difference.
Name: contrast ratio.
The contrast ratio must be 11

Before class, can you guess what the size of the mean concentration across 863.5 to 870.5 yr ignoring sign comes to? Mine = 149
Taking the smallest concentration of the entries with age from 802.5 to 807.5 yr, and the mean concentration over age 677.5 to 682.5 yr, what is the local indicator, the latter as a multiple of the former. 0.98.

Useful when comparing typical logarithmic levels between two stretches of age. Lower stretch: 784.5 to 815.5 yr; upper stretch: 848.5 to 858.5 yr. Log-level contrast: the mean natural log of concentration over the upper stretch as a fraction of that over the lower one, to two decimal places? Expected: 1.05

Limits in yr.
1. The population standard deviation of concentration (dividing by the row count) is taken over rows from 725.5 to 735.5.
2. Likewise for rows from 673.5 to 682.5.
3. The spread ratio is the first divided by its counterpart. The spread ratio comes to 0.9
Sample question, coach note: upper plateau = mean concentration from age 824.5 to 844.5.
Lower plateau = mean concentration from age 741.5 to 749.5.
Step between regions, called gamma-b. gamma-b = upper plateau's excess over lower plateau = 9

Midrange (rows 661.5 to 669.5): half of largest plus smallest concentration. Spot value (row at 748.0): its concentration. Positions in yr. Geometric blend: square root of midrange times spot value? 95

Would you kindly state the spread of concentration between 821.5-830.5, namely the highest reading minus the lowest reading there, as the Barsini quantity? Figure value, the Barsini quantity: 21.2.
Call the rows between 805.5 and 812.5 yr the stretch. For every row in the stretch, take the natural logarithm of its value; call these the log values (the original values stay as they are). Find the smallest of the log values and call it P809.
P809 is 4.61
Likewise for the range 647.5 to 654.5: 4.44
